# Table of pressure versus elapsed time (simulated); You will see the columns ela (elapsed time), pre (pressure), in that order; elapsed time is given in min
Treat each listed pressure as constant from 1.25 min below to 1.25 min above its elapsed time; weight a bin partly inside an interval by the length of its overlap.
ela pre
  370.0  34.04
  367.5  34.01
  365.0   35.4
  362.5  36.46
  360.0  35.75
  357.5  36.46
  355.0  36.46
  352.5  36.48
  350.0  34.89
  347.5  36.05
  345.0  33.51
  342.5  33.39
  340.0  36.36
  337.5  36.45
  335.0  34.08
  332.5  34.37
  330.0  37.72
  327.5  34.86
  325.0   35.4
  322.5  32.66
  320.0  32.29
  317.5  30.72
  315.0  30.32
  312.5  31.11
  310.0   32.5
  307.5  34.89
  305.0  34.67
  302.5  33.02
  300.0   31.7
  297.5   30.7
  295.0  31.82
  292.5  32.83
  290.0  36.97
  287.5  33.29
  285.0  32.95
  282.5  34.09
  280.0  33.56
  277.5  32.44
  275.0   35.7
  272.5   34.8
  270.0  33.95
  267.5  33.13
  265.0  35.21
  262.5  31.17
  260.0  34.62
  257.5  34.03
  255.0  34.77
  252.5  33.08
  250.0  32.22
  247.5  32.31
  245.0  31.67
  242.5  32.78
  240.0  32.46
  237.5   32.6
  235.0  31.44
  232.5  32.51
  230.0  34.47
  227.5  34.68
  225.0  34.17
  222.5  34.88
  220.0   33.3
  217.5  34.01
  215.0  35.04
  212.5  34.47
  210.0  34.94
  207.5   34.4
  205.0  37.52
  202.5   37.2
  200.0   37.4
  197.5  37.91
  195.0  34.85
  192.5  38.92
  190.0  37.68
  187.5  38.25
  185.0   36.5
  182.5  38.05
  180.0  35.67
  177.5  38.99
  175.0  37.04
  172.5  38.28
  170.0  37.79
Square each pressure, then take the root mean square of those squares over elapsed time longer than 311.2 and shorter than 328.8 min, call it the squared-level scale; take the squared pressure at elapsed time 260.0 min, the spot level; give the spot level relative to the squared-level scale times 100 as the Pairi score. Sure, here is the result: 113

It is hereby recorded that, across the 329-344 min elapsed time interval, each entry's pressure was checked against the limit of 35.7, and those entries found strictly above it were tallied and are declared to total 3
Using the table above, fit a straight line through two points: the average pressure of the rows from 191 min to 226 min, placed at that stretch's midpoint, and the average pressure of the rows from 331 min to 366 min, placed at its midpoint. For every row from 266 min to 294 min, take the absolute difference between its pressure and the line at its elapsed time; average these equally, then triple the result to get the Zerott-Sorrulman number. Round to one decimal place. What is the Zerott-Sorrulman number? 5.6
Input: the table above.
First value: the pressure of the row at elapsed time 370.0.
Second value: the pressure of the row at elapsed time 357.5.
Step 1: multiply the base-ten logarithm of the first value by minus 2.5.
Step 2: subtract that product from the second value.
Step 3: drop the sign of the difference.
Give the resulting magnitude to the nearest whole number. 40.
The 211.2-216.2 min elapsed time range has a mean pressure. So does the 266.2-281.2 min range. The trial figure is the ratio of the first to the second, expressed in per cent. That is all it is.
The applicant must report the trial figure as 102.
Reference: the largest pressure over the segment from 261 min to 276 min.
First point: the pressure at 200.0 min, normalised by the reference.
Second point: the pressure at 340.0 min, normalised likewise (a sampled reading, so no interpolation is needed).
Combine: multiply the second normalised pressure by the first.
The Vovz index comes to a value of 1.07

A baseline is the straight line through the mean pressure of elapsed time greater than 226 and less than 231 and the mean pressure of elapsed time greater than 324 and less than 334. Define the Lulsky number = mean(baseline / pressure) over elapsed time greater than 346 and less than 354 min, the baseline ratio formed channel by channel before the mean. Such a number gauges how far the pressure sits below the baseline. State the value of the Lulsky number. 1.00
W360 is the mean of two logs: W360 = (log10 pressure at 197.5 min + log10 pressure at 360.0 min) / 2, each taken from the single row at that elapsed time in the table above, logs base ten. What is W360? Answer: 1.57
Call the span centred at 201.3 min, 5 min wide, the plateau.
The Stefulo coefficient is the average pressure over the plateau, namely 37.3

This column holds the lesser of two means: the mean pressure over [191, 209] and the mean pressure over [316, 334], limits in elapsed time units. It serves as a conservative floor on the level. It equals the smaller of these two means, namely 34.0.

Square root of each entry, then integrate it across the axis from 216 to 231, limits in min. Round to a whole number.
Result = 88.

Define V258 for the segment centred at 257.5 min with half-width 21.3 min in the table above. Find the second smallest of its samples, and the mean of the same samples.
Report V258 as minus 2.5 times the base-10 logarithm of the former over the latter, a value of 0.056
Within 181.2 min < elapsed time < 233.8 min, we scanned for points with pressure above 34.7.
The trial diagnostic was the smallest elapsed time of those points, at 182.5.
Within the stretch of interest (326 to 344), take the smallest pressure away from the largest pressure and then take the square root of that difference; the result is 2.08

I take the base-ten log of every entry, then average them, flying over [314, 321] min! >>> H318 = 1.49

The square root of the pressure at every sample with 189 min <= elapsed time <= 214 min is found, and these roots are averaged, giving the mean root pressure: 6.04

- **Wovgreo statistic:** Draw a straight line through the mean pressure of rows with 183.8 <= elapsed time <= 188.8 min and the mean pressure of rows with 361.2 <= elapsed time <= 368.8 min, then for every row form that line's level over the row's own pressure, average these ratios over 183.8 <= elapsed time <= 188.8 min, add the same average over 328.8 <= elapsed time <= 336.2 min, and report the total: 2.01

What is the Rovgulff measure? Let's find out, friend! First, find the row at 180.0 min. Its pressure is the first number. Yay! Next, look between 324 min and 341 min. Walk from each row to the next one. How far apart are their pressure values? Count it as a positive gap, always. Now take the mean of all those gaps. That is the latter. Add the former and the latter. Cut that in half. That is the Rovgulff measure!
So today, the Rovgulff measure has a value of 18.6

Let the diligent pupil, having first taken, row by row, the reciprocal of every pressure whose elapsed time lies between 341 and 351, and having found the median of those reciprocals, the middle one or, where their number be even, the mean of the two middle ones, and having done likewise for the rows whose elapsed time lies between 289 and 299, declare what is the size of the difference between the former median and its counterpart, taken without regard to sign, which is 0.0017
